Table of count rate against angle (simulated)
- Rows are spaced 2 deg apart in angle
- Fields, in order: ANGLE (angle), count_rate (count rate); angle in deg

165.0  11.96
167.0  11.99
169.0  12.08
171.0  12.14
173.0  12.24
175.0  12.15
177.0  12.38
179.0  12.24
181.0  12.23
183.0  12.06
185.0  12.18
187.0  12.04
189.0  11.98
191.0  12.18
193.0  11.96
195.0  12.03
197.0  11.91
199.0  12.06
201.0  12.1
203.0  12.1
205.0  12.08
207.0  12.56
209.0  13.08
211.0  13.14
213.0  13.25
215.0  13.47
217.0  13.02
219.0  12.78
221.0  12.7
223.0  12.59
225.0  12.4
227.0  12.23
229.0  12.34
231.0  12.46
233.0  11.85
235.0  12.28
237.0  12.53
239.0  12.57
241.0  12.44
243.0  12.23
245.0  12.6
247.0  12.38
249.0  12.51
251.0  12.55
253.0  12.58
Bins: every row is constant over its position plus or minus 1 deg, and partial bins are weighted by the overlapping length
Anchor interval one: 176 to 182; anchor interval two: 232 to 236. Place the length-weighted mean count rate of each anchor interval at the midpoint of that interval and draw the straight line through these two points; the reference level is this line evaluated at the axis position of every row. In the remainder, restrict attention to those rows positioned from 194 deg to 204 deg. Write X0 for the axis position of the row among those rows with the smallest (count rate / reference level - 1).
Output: 197.0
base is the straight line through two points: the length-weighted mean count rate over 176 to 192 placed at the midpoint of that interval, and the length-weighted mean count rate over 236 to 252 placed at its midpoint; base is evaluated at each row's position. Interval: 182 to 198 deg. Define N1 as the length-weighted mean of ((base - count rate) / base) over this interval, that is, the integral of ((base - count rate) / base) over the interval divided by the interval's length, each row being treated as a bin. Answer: 0.012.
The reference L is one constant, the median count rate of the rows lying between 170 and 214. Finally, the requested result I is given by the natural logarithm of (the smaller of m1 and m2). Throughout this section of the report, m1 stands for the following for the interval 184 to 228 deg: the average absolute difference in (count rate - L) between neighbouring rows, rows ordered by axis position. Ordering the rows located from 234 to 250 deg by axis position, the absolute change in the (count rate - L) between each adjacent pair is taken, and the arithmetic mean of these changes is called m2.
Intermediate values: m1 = 0.174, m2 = 0.19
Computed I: -1.75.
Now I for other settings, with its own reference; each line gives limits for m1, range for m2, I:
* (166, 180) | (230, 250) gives -2.13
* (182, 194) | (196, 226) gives -1.91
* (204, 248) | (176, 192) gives -2.12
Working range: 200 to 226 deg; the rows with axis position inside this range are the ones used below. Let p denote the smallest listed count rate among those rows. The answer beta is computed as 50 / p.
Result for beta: 4.14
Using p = 12.08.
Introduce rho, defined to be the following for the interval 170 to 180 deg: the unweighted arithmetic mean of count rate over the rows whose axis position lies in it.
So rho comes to 12.2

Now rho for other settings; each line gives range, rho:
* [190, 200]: 12.0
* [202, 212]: 12.6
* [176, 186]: 12.2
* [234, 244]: 12.4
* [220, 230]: 12.5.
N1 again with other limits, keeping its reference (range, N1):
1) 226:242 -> 0.007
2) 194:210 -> 0.001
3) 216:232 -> -0.016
